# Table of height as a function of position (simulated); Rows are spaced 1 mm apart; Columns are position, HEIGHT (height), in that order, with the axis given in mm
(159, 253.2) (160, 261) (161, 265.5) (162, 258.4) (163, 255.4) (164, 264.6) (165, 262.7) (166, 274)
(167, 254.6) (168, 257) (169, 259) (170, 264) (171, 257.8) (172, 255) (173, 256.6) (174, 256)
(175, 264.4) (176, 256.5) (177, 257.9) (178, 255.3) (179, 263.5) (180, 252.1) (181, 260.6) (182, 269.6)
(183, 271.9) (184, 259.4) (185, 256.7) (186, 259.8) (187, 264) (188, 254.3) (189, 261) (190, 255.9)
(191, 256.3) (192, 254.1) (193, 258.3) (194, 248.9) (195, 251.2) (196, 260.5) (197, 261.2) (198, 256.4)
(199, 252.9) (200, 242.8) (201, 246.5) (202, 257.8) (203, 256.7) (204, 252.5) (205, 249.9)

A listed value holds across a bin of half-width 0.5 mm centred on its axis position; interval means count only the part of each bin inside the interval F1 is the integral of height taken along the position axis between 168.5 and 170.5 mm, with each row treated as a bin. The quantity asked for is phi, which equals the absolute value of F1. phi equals 523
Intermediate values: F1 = 523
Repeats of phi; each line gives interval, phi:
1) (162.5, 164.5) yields 520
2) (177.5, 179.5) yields 519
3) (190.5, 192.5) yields 510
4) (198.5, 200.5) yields 496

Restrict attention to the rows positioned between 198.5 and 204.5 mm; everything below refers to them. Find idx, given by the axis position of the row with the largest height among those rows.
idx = 202 mm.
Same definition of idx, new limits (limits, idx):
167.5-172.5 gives 170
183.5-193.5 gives 187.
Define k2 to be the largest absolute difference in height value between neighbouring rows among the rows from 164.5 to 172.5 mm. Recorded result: 19.4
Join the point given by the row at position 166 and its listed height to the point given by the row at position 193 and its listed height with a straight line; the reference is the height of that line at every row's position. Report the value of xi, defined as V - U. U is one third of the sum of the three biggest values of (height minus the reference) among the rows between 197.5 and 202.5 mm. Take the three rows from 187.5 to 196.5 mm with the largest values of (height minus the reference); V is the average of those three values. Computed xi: 0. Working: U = 1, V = 1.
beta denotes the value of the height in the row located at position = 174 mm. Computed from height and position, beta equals 256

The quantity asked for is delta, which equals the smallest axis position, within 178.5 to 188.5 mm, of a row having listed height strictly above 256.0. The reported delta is 179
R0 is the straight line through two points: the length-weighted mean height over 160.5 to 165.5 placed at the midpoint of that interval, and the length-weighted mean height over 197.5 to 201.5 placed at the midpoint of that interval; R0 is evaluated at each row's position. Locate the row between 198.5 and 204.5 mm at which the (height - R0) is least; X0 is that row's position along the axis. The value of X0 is 200 mm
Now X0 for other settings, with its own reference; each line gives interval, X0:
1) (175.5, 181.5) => 180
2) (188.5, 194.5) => 194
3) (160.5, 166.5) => 163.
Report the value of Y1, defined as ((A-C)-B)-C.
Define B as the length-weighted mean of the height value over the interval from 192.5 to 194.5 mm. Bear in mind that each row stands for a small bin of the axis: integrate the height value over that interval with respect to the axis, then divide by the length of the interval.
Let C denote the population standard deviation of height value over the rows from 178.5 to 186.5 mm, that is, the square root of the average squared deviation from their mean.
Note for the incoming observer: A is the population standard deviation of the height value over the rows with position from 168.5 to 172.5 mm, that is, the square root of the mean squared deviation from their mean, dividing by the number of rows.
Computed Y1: -263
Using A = 3.26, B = 254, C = 6.1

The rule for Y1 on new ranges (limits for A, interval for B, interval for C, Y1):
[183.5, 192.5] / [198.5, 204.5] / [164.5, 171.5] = -260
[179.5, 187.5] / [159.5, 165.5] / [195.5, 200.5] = -269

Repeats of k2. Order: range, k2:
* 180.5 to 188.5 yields 12.5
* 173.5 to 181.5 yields 11.4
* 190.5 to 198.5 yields 9.4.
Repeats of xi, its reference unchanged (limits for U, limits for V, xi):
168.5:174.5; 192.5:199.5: 15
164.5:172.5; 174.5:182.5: 6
